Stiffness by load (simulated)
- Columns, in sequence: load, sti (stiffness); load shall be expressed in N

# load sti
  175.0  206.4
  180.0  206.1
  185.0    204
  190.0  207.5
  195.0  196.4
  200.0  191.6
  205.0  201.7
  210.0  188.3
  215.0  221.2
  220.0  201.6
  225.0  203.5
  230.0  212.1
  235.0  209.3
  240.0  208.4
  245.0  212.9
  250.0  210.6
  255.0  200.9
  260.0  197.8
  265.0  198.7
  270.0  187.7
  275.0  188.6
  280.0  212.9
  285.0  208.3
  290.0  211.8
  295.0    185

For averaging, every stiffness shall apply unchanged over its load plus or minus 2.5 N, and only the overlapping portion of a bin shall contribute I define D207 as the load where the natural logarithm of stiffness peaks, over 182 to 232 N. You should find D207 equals 215.0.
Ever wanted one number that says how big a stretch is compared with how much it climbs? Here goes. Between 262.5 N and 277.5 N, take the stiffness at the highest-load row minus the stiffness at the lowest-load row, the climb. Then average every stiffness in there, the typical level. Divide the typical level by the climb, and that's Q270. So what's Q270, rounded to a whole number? -19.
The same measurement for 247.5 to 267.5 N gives -17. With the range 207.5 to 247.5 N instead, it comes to 8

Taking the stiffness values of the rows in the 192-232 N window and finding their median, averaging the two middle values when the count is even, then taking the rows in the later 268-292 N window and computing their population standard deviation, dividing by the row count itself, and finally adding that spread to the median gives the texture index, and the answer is 213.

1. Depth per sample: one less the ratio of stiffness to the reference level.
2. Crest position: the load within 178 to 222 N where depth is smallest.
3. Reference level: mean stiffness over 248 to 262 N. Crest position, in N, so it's 215.0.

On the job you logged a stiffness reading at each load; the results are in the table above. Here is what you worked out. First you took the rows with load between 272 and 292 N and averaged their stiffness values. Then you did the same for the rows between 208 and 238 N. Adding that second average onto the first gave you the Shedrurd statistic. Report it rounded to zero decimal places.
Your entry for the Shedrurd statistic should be 411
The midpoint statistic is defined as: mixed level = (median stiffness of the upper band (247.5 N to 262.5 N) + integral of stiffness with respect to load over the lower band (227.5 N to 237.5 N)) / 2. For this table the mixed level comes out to 1154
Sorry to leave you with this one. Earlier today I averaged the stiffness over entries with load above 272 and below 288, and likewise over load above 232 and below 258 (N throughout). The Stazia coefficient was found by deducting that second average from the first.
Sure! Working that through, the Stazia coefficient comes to -5.2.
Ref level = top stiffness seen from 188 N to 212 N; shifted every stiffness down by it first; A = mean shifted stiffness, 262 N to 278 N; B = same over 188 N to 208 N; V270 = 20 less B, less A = 44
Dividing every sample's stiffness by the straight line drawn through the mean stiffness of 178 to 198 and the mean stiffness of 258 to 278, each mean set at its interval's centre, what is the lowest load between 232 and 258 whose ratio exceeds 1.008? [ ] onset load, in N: 235.0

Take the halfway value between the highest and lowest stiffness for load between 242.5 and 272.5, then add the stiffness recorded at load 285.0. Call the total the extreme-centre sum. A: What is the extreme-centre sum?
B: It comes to 409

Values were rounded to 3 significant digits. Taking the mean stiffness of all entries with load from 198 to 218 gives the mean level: 201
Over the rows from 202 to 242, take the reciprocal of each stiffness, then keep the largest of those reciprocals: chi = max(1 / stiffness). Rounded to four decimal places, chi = 0.0053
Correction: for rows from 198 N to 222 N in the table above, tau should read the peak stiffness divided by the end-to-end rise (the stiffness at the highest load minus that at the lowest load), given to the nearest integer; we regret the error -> 22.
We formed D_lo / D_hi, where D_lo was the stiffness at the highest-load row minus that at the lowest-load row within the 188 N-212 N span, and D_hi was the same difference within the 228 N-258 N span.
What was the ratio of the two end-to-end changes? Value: 1.7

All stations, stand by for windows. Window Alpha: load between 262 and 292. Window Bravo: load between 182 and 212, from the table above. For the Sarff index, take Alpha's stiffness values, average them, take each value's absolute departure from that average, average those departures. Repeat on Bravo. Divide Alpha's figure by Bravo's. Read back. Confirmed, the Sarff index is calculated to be 1.57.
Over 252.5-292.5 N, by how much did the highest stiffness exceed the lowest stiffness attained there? 25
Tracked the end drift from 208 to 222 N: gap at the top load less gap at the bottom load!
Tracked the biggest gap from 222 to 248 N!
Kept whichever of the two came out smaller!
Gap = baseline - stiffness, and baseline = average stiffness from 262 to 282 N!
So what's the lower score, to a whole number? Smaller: -13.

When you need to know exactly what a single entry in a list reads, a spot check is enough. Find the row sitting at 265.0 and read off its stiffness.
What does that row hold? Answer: 198.7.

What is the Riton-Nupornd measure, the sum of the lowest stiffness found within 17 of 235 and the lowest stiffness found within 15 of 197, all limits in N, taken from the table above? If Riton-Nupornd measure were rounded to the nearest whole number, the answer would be 390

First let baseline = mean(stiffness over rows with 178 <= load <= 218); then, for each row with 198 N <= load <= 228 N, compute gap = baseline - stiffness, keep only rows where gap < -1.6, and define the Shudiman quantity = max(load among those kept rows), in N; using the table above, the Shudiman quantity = 215.0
